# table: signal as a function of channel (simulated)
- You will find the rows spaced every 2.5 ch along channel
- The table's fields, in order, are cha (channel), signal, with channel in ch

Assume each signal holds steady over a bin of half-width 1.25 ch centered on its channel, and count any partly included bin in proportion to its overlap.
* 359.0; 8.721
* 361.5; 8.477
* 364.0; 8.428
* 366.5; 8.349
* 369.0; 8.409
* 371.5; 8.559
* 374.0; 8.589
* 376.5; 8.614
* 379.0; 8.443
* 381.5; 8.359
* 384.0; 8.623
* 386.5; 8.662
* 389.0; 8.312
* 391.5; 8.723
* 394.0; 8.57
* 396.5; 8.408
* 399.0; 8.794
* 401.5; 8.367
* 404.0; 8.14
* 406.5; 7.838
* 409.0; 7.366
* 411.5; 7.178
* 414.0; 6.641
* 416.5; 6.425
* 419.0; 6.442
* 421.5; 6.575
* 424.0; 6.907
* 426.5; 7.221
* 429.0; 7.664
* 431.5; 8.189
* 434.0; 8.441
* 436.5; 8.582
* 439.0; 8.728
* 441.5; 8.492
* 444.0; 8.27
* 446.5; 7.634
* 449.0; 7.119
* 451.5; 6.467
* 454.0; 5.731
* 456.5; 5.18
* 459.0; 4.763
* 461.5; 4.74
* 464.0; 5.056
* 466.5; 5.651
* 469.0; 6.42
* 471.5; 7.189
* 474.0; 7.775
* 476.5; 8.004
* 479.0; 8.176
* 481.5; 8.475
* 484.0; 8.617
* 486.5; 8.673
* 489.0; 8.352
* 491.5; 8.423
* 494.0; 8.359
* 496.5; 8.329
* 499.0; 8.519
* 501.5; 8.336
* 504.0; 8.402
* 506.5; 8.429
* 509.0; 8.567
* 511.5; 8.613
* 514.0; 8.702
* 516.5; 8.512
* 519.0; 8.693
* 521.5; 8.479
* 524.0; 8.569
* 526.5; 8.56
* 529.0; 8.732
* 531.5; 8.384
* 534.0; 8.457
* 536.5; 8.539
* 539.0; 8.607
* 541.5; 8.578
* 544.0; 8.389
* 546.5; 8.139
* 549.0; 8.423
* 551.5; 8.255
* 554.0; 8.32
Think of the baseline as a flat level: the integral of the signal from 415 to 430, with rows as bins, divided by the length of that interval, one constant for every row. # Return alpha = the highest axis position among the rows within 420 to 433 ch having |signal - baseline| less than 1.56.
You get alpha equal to 431.5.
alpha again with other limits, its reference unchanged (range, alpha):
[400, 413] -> 411.5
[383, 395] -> 389.0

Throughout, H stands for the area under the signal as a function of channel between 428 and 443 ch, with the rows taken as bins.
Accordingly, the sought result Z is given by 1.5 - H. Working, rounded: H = 125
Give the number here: -124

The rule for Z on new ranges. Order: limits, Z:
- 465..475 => -65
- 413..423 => -64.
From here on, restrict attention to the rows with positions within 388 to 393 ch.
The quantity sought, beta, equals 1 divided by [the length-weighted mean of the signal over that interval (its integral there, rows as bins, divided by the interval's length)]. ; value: 0.117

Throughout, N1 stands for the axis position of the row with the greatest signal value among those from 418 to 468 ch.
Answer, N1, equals 439.0 ch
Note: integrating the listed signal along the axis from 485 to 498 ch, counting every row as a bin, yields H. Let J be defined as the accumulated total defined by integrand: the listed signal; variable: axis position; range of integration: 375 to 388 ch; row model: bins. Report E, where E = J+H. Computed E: 221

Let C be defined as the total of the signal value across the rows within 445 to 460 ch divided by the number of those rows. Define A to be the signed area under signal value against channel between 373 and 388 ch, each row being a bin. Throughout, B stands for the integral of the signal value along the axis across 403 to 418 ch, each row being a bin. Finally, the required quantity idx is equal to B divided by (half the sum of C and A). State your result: 1.62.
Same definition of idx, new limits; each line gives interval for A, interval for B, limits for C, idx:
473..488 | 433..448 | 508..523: 1.88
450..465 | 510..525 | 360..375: 2.90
